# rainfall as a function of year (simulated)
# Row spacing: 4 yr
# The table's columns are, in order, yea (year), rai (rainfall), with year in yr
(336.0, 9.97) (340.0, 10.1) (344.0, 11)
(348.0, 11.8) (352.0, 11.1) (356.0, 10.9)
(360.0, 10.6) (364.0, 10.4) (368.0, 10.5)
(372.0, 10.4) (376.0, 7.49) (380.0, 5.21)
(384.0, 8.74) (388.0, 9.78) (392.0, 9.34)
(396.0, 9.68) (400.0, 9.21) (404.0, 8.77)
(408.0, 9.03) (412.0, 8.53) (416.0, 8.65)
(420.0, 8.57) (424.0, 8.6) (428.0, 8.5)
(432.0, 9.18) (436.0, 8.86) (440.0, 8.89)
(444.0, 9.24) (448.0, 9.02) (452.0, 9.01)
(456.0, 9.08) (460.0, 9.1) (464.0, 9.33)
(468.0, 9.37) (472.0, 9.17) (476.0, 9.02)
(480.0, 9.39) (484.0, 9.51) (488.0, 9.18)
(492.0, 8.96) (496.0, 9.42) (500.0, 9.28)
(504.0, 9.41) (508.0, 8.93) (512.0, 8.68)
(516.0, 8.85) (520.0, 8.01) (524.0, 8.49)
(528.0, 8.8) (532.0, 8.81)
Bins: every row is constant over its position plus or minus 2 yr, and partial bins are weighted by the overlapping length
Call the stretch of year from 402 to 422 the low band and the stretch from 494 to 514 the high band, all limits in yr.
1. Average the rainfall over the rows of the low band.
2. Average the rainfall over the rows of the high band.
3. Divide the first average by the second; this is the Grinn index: 0.95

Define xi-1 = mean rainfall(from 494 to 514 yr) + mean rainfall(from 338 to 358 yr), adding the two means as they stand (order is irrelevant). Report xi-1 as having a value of 20.1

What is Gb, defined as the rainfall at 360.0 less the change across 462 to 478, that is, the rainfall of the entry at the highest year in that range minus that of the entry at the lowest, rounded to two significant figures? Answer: 11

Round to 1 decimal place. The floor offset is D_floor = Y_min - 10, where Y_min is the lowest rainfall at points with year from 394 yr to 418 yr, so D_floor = -1.5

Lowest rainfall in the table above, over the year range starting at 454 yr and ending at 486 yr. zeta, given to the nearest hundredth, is 9.02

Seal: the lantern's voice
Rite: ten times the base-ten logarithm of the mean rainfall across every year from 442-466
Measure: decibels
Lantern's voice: 9.6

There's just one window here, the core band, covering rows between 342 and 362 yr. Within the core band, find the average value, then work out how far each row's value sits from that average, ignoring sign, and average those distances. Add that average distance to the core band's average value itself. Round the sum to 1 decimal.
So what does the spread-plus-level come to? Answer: 11.4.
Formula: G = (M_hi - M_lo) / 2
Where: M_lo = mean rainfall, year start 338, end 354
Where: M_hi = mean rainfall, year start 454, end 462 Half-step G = -1.0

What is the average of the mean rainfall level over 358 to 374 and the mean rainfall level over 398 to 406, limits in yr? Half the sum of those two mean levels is 9.7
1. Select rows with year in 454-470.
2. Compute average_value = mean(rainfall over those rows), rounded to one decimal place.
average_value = 9.2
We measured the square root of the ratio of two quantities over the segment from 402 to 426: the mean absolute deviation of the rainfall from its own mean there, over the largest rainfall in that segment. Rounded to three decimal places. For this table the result 0.124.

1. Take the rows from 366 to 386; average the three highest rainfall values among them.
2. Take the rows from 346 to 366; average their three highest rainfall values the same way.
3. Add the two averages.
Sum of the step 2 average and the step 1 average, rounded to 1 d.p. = 21.1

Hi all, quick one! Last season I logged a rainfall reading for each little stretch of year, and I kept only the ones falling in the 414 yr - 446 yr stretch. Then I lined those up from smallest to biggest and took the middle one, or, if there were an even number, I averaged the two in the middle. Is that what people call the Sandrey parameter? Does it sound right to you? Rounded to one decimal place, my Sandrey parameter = 8.8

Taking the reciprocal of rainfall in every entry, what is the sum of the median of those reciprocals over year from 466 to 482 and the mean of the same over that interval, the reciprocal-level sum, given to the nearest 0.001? 0.216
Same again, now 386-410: 0.215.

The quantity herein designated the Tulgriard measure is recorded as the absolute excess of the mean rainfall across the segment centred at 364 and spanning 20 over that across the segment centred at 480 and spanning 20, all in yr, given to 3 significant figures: 1.31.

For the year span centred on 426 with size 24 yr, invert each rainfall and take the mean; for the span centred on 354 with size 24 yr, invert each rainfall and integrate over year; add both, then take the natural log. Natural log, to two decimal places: 0.84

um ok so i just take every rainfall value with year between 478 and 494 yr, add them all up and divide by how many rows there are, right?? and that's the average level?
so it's 9.3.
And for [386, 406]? 9.4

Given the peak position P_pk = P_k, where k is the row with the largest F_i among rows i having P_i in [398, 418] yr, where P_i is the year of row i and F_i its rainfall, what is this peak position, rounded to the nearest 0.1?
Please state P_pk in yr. 400.0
